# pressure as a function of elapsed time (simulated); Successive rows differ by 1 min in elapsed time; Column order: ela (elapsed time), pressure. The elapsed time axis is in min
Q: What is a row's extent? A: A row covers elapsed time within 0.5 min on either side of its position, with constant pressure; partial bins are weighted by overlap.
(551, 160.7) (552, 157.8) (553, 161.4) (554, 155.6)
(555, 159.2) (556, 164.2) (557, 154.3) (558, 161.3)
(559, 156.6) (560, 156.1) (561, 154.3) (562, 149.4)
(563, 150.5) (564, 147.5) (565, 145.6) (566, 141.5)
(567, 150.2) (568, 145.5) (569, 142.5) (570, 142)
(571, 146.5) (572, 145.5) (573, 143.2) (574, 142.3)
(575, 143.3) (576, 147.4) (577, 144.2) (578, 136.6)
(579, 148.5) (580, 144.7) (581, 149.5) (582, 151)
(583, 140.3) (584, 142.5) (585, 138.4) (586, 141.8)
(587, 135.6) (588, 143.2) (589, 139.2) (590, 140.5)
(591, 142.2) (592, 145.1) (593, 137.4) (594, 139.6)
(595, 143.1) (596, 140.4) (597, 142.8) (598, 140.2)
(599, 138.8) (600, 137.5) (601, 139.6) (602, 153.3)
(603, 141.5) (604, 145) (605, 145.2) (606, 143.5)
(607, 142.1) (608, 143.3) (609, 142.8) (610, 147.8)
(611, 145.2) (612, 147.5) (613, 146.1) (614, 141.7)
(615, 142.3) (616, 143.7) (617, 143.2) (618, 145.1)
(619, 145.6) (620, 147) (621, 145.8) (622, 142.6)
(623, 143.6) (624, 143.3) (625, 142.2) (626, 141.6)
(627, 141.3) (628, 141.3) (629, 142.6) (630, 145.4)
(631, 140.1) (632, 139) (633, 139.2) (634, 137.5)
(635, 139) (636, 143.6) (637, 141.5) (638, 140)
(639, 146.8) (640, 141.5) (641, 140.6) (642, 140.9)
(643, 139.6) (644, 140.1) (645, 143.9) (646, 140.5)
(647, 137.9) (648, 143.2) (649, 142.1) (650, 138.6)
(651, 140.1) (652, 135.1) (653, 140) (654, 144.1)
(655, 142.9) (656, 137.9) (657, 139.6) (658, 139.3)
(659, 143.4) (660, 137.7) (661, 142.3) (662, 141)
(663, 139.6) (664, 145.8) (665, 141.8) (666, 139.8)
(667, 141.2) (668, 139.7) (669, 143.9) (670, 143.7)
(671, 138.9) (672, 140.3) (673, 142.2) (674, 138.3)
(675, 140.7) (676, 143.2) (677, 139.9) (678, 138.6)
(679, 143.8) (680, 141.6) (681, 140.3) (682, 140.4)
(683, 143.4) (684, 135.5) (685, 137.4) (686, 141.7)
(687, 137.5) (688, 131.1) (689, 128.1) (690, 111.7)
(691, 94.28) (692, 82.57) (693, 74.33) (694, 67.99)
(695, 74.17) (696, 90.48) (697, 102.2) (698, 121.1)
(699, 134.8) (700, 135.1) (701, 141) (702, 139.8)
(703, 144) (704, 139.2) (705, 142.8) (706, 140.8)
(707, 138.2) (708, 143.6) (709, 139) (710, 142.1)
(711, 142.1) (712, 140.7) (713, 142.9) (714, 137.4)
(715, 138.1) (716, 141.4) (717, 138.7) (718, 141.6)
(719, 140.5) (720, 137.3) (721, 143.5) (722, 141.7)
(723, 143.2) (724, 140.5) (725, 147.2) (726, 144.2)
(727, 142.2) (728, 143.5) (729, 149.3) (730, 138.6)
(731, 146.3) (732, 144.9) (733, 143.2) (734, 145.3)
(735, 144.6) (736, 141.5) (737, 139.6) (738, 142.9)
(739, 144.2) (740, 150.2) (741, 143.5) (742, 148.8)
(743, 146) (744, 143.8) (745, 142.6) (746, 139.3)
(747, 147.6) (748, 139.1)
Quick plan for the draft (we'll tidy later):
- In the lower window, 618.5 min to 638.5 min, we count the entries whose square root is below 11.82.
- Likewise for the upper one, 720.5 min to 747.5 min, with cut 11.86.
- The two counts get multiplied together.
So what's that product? 16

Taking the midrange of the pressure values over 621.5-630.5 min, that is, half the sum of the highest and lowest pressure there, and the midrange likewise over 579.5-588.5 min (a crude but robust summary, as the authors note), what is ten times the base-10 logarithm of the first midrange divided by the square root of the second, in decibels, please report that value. 10.78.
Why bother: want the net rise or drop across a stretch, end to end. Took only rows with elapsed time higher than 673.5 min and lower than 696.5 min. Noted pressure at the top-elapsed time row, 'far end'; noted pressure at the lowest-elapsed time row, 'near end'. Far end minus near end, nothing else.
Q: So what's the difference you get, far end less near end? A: -48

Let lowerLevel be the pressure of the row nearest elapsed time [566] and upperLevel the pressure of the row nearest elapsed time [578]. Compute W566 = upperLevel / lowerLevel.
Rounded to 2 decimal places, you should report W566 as 0.97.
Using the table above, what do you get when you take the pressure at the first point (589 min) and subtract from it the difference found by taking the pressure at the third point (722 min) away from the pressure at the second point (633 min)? 142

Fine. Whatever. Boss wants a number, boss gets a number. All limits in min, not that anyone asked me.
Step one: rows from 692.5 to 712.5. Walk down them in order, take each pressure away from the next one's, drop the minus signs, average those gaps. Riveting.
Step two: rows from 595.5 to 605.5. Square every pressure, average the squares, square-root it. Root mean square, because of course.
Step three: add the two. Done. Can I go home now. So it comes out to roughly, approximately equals 148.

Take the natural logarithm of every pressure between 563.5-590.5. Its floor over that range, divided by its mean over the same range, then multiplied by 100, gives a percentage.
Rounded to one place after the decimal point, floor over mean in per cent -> 98.8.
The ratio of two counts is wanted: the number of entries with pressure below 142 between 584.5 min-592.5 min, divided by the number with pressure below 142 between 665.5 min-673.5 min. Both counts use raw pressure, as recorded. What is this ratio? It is 1.0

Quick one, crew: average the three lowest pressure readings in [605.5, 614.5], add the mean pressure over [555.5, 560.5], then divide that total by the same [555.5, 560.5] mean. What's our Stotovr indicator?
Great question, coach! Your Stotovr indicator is 1.897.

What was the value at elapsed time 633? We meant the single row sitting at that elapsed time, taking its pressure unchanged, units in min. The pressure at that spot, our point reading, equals 139.2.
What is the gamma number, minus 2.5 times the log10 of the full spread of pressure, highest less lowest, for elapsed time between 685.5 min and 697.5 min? -4.7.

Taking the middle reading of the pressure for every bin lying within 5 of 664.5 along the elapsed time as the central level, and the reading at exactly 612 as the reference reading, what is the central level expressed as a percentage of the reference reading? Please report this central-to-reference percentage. 96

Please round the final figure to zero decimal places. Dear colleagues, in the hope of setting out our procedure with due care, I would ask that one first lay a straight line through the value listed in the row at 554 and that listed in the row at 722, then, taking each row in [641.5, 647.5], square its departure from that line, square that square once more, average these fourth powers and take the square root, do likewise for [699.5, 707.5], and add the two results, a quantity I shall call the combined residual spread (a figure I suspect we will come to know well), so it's 94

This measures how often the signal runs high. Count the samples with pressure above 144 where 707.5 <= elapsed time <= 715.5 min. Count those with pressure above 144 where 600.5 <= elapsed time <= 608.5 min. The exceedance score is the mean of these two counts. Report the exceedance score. 1.5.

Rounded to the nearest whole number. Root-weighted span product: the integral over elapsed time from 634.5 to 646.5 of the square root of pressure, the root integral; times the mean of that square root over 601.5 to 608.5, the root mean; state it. 1718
